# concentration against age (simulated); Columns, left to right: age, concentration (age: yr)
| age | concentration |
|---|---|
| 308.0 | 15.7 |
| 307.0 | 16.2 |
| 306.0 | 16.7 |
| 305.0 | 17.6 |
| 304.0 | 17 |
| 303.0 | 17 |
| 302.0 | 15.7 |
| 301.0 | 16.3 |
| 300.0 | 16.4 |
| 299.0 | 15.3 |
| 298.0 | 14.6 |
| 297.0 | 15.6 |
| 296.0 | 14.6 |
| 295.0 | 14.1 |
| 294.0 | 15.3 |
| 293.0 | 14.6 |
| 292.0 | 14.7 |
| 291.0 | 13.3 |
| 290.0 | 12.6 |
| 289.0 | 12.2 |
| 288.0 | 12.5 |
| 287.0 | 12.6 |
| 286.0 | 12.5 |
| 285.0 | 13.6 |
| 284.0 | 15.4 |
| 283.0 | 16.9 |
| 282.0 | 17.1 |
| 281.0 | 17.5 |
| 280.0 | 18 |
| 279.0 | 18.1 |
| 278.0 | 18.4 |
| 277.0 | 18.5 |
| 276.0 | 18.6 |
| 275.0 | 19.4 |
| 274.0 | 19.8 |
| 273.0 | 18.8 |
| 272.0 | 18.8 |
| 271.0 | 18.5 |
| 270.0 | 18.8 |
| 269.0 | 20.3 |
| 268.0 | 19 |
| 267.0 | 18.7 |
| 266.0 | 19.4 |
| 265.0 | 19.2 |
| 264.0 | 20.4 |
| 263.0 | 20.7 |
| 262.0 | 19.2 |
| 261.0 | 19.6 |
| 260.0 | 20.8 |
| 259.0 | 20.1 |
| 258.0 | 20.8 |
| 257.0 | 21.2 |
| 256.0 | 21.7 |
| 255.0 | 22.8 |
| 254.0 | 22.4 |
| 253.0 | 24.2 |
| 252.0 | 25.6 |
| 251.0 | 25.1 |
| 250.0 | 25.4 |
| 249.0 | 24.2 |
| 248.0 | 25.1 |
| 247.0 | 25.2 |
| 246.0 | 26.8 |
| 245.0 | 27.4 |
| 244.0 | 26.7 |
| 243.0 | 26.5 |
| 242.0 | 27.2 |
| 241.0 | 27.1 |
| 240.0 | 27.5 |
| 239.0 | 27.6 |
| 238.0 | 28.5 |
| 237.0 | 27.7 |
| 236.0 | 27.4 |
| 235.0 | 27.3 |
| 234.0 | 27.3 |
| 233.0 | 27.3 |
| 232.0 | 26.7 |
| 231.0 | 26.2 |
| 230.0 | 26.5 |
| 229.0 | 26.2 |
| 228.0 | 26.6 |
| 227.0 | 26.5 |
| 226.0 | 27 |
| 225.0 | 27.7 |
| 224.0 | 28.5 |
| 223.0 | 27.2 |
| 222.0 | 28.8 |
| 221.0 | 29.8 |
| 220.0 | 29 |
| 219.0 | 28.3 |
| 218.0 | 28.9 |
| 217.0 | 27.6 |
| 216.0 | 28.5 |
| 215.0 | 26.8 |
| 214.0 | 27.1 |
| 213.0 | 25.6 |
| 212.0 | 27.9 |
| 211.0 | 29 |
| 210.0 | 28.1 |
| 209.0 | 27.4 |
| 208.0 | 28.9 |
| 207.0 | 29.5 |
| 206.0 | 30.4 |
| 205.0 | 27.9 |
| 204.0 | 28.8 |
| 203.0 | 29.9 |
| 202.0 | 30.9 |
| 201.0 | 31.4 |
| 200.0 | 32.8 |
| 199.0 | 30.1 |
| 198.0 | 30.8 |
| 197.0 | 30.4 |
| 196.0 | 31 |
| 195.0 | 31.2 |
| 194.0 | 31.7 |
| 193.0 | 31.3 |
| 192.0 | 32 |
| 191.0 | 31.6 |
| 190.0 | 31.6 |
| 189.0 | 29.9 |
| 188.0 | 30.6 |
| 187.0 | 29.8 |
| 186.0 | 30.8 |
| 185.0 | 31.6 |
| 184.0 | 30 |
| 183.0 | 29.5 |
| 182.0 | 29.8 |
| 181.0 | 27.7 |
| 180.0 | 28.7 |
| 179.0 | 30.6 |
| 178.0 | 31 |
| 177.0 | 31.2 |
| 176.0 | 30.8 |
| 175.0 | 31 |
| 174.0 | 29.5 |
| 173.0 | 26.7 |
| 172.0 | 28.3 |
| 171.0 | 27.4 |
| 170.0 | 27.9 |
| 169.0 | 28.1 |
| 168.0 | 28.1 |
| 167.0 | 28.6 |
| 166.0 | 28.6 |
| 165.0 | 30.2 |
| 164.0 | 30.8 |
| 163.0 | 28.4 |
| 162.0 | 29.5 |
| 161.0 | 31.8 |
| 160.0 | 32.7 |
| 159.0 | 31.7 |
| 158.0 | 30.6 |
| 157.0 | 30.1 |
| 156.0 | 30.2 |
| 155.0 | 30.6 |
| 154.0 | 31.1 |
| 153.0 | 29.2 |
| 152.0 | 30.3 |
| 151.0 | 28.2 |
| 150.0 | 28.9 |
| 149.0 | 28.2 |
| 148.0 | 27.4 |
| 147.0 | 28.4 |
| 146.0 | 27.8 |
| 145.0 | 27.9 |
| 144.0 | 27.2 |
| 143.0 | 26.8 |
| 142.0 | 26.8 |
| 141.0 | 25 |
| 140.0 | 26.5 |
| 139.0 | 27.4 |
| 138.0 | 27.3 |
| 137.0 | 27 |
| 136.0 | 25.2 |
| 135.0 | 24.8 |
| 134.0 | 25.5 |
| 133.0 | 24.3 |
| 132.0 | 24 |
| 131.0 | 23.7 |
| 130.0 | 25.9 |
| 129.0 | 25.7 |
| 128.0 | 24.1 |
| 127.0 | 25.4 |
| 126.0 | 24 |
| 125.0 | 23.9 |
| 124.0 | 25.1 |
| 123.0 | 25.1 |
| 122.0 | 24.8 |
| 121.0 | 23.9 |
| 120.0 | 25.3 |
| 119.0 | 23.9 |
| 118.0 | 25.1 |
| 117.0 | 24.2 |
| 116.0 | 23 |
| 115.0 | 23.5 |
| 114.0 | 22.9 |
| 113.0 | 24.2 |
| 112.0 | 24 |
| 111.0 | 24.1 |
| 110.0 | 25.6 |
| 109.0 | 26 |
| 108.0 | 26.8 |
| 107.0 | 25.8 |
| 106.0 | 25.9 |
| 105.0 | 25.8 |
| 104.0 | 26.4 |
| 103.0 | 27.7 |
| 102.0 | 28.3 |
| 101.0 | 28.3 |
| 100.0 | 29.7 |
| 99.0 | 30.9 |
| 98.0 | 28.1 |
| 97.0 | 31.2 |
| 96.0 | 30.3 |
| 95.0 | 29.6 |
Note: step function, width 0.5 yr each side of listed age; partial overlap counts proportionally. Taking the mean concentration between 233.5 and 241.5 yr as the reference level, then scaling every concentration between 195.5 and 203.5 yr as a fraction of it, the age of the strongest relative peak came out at 200.0 yr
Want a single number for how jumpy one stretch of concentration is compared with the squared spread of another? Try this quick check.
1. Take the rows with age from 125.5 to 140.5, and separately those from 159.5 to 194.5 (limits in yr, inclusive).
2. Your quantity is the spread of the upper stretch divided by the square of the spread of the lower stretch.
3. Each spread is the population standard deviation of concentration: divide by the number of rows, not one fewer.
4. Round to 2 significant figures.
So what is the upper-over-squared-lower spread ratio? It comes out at 1.0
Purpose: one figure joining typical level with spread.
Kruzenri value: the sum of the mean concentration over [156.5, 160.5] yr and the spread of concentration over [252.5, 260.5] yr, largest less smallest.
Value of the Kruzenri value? 35.4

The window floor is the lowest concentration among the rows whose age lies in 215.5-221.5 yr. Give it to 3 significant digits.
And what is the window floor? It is 27.6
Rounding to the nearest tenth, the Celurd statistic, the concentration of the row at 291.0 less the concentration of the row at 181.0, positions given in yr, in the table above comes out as -14.4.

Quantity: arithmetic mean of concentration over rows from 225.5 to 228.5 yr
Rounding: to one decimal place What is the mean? 26.7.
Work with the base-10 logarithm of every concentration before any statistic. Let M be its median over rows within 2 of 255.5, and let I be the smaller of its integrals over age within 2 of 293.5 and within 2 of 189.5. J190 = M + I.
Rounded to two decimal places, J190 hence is 6.01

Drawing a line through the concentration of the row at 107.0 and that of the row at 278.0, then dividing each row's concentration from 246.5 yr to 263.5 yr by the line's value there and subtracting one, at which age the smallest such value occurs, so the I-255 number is 262.0 yr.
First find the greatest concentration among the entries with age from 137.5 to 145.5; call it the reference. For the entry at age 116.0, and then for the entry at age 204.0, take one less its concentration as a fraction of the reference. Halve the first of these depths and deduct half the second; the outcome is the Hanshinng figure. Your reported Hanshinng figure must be 0.10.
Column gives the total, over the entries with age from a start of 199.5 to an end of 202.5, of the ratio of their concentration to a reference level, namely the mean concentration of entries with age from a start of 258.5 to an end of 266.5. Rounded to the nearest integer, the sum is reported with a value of 5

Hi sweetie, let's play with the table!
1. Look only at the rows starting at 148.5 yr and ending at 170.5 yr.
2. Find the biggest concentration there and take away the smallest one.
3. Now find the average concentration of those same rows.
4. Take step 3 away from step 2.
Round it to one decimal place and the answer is -24.9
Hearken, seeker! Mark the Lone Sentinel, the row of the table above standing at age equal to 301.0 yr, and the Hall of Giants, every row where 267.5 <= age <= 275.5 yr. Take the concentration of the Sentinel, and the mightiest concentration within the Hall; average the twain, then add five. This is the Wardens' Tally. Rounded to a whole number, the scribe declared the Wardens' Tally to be 23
